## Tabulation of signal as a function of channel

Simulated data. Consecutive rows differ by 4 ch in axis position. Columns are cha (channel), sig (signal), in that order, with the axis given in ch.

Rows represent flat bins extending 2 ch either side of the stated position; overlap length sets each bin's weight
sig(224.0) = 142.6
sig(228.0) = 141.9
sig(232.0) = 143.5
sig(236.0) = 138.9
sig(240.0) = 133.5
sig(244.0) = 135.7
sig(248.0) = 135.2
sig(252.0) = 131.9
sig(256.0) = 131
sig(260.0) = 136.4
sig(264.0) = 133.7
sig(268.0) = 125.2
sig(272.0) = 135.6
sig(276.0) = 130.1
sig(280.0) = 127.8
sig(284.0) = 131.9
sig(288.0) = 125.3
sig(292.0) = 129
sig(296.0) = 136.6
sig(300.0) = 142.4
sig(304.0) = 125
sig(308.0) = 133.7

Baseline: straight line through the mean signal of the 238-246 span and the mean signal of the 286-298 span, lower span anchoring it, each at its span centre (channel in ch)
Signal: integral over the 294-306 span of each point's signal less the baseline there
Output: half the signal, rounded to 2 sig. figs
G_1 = 30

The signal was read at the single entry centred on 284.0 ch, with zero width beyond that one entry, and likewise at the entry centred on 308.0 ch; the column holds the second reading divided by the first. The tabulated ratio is 1.01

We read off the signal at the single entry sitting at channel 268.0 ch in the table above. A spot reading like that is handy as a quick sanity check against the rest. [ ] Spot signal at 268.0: 125.2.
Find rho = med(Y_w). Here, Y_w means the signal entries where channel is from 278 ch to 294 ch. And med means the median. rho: 128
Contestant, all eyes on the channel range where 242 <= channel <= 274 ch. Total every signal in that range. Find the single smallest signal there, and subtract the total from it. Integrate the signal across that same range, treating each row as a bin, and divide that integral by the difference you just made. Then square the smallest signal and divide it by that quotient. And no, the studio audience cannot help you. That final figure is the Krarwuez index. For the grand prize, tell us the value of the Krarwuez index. -3458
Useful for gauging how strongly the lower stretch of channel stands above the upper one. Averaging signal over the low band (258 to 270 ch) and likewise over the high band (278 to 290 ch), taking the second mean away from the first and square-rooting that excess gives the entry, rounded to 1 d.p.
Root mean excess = 1.9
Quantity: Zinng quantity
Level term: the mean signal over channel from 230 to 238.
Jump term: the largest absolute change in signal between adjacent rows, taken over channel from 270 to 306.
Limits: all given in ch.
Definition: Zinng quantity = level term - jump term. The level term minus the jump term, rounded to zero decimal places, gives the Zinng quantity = 124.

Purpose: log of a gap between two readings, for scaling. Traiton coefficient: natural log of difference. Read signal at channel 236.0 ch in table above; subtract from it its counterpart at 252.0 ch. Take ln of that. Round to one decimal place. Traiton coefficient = 1.9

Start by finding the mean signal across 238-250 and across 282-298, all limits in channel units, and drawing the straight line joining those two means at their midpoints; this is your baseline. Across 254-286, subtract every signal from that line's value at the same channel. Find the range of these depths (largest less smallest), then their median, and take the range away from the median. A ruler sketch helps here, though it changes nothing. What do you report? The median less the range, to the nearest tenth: -10.2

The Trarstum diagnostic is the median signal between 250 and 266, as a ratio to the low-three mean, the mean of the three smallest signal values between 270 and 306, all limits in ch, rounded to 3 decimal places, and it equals 1.054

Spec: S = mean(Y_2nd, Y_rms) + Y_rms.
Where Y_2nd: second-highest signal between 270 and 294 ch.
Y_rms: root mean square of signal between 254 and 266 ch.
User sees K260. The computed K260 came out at 267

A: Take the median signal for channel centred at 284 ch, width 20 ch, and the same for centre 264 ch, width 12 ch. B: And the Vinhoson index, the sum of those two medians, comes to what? 263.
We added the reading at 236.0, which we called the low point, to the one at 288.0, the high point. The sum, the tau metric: 264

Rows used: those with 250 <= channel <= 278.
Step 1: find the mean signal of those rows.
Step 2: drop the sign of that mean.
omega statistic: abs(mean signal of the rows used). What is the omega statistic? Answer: 132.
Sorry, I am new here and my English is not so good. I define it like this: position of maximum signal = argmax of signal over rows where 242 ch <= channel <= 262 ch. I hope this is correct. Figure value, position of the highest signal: 260.0 ch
